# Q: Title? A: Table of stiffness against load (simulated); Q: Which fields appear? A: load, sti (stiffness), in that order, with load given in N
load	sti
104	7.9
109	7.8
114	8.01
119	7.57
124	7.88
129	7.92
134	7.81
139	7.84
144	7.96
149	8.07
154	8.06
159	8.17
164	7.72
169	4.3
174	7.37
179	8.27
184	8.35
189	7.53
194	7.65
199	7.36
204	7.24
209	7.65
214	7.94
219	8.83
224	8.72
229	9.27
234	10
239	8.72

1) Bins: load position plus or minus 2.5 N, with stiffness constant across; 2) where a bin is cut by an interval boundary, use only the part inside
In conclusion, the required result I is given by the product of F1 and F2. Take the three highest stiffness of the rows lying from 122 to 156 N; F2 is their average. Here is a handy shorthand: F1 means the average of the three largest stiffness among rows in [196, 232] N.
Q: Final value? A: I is 71.8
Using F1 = 8.94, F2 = 8.03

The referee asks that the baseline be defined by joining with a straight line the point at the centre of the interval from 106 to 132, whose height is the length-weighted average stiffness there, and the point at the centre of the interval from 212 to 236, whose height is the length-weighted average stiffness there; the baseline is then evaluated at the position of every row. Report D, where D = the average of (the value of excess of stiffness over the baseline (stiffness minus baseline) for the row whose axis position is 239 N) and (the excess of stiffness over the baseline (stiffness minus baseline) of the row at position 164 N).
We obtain -0.49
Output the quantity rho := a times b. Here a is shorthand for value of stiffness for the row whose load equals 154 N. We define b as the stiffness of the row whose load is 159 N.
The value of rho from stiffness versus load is 65.9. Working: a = 8.06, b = 8.17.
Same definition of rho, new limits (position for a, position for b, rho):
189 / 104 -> 59.5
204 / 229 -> 67.1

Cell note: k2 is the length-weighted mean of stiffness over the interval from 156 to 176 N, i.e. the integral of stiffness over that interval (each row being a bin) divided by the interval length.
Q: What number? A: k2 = 6.9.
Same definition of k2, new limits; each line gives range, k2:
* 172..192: 7.9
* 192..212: 7.5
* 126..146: 7.9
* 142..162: 8.1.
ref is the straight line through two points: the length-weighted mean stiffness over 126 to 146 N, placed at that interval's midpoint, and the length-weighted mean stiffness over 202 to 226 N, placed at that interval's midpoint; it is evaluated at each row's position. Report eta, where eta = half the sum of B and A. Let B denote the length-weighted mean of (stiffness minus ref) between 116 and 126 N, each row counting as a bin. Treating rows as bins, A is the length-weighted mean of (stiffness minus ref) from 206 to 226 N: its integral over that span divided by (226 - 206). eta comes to 0.03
